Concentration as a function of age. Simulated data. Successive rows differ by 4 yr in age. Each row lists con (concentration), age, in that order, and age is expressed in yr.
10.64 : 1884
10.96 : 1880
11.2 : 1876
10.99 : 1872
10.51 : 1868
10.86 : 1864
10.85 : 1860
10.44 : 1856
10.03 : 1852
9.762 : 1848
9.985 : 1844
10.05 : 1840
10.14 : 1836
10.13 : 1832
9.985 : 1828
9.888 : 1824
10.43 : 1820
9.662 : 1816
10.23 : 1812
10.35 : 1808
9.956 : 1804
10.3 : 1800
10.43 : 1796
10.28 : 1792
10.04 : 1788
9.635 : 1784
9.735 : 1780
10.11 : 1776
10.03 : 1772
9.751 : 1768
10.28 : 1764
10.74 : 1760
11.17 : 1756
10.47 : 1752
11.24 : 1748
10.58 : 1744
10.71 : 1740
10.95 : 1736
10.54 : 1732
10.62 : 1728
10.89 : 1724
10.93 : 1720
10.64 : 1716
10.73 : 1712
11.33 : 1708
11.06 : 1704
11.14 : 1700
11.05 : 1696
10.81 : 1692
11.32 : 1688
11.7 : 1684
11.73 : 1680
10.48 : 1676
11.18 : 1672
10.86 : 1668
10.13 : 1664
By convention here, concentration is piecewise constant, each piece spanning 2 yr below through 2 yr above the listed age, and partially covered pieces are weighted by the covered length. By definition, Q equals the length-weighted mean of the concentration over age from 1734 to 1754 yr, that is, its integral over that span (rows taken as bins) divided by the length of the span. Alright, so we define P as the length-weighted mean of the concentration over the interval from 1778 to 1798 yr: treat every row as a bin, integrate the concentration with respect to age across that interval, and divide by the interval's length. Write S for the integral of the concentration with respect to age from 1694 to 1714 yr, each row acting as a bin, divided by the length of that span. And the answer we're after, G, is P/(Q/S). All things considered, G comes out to 10.3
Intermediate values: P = 10.02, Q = 10.8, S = 11.1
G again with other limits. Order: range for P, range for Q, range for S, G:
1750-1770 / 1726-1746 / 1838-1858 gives 9.9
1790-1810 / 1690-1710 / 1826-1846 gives 9.3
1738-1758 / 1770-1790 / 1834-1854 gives 10.9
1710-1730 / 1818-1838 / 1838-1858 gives 10.7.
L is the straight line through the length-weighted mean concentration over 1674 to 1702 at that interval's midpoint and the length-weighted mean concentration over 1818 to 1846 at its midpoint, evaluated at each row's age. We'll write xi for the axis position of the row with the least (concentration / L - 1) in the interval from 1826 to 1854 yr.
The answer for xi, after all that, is 1848 yr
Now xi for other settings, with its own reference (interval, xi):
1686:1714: 1692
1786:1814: 1788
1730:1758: 1732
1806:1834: 1816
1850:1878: 1852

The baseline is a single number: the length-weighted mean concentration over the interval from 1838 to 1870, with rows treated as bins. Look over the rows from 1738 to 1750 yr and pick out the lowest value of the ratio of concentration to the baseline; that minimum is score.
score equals 1.03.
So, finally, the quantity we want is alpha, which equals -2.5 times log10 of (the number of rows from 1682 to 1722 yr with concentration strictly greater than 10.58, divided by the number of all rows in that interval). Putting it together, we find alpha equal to 0.00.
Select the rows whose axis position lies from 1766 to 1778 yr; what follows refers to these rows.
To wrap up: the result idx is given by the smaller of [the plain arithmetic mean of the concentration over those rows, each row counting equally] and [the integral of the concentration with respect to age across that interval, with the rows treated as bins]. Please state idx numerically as 10.0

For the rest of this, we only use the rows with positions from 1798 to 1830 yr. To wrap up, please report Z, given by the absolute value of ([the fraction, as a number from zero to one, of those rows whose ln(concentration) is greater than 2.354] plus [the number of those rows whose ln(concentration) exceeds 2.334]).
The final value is 2.0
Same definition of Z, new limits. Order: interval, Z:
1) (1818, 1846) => 1.0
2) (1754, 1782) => 2.3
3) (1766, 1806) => 1.0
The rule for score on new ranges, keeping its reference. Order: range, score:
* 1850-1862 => 0.97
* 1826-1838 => 0.97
